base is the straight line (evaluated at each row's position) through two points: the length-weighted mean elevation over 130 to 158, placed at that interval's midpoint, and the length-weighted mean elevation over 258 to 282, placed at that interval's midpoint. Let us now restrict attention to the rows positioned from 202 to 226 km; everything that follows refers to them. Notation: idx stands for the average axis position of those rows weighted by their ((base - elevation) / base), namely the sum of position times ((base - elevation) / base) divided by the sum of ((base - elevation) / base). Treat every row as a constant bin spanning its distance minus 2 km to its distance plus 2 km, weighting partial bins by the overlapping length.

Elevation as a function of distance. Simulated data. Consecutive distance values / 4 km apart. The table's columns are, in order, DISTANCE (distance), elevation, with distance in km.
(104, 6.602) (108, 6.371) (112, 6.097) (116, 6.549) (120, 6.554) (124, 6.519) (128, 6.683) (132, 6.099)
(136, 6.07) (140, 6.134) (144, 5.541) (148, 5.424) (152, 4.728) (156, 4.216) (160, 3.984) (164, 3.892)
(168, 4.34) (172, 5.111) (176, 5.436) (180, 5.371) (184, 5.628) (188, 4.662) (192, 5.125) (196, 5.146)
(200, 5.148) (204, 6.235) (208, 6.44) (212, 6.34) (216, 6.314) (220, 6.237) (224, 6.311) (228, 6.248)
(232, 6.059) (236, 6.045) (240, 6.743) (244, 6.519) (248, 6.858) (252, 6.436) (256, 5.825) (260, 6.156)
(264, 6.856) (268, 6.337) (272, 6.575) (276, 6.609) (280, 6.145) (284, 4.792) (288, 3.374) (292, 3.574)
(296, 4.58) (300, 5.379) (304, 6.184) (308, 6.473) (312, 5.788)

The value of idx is 212.5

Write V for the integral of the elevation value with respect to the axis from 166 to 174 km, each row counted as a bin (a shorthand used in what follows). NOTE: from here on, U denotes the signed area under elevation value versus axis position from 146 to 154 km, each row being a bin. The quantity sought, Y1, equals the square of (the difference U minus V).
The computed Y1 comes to 8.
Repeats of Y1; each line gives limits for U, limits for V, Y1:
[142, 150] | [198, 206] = 3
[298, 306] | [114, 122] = 38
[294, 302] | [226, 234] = 88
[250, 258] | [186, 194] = 98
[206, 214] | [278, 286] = 54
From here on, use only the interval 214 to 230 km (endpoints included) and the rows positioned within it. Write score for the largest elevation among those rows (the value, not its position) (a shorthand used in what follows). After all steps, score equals 6.314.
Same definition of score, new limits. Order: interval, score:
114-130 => 6.683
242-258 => 6.858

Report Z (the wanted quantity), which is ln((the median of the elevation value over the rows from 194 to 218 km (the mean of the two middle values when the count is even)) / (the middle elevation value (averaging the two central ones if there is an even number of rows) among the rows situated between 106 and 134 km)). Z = -0.04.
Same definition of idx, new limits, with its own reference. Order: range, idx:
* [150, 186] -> 163.3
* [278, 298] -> 289.8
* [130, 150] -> 135.9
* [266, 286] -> 283.6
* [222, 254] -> 242.0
